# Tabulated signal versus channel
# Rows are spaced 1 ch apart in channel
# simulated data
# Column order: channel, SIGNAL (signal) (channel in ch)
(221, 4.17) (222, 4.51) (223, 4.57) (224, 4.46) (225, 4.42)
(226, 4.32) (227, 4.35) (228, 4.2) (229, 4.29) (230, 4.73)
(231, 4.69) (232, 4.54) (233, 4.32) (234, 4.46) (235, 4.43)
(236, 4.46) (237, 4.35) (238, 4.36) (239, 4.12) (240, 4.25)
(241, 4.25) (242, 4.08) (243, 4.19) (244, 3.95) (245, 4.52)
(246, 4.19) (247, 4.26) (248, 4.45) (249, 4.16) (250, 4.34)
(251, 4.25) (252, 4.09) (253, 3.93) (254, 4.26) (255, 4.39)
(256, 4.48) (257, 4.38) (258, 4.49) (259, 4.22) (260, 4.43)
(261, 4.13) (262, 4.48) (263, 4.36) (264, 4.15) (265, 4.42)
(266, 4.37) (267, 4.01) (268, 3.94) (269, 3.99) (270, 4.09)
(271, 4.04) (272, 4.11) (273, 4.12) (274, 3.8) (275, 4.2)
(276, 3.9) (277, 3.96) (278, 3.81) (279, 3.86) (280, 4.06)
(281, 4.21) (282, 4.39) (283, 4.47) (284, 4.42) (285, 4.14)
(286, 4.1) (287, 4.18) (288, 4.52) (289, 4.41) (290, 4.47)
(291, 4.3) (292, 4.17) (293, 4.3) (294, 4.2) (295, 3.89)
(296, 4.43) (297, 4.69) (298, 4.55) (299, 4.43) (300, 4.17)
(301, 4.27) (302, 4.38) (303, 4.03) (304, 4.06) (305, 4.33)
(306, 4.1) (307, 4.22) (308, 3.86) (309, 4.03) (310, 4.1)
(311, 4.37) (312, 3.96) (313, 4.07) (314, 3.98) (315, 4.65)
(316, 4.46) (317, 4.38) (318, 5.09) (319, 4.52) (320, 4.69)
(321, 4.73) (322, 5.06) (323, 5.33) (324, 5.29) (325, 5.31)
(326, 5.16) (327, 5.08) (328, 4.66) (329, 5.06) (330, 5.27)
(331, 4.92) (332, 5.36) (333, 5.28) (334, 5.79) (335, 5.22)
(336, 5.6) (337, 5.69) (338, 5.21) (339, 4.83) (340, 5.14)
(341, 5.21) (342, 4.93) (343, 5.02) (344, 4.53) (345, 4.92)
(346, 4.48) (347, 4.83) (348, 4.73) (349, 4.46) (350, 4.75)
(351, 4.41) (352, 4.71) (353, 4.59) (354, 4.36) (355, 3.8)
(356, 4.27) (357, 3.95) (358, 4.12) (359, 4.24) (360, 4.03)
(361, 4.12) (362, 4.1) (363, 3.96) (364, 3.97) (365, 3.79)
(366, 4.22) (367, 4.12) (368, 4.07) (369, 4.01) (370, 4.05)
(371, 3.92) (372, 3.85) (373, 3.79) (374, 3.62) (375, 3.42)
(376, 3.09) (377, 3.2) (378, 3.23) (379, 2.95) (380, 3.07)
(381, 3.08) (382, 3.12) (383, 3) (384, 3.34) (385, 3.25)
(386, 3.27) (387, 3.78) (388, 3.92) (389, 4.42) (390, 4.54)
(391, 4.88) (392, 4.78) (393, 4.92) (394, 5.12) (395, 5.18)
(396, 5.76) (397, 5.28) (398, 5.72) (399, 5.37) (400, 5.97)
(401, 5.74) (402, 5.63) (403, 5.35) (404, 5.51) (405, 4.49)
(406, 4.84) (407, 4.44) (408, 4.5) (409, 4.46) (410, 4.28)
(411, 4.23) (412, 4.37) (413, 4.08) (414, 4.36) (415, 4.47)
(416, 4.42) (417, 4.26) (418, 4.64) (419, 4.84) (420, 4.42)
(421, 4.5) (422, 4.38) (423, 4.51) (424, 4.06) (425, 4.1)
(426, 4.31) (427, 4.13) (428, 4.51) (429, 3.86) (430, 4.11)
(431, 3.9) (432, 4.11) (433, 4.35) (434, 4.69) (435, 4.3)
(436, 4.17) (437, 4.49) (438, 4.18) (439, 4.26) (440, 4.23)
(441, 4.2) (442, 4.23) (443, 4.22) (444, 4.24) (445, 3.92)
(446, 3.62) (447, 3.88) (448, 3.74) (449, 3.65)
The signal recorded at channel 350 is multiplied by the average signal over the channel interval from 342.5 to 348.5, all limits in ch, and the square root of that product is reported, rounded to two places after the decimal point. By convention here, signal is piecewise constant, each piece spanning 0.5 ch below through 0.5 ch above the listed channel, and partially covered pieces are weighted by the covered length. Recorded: 4.75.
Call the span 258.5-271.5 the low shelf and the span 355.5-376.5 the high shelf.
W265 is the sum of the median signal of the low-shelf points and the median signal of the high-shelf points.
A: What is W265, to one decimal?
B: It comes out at 8.2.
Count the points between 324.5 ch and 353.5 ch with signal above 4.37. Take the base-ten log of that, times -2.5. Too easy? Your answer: -3.7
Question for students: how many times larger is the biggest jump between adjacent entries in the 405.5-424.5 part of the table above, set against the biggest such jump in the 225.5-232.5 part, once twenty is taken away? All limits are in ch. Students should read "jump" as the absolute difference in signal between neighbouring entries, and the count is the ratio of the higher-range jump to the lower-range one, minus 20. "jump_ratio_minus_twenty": -19.0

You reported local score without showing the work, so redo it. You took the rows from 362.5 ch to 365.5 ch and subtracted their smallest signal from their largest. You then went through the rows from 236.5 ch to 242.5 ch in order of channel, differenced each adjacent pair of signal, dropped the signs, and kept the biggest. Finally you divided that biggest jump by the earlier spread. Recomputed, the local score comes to 1.3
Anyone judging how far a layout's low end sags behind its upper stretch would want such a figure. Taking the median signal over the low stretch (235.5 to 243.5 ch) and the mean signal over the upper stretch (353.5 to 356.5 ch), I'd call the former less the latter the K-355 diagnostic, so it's 0.11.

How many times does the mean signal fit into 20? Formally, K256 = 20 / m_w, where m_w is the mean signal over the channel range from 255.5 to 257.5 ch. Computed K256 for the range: 4.51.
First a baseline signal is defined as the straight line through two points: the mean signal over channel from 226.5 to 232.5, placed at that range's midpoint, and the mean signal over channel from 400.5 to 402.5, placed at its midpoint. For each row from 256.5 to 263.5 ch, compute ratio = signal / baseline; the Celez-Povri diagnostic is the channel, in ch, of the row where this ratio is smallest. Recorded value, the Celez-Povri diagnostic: 261 ch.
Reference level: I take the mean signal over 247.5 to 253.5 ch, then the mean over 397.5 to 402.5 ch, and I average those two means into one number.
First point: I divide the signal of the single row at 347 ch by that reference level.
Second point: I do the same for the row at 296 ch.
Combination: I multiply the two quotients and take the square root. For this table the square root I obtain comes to 0.94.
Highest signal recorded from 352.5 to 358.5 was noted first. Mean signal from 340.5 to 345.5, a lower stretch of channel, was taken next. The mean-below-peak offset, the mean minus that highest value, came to 0.3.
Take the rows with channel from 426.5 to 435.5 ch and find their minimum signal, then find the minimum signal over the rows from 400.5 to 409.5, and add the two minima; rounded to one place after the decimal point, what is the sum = 8.3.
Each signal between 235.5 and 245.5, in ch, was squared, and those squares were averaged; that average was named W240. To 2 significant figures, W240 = 18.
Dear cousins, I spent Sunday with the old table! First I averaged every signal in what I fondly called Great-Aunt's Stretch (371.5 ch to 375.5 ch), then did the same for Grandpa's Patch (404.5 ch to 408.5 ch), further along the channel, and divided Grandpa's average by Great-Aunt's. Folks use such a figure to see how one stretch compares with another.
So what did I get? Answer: 1.24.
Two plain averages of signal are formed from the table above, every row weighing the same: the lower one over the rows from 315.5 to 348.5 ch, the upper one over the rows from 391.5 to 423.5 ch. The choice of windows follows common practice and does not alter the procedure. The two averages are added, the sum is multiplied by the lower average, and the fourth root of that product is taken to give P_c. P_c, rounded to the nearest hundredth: 2.65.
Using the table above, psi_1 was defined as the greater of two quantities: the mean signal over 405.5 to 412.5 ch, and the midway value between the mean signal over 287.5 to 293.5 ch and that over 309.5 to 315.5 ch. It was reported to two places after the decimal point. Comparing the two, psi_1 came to 4.45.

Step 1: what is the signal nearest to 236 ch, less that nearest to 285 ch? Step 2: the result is 0.32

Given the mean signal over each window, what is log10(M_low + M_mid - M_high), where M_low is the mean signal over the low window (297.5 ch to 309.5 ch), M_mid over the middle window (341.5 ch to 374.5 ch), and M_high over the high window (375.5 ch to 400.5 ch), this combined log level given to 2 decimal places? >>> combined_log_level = 0.63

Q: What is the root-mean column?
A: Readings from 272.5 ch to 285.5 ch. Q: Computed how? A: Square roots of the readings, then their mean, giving 2.02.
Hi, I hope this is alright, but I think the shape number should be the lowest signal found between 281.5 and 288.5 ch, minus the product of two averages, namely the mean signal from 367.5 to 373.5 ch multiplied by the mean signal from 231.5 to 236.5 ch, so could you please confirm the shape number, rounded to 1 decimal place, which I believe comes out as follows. -13.4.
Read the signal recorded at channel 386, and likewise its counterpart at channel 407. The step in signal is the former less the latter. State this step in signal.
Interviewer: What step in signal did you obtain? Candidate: -1.17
